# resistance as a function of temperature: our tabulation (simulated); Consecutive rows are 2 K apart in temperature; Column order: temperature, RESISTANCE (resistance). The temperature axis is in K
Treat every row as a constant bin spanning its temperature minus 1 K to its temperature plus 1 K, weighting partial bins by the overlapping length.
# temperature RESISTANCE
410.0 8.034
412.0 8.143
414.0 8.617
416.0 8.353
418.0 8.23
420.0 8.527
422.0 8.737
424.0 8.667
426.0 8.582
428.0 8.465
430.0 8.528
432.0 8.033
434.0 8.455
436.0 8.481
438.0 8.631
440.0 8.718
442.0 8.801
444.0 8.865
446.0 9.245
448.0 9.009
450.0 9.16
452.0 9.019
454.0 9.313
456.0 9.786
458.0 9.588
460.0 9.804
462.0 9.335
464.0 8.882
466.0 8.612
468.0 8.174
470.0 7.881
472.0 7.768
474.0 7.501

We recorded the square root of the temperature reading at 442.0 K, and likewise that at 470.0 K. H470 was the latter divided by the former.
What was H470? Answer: 0.95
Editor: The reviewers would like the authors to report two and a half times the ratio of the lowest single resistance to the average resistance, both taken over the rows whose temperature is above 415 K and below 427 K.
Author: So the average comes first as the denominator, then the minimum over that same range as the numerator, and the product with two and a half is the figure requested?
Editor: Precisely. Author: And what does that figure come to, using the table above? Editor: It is 2.42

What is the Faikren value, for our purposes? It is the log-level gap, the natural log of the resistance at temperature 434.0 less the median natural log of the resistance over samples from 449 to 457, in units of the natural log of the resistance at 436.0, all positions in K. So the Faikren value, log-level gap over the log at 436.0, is -0.041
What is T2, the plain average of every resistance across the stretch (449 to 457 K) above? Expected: 9.3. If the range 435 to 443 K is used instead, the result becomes 8.7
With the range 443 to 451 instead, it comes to 9.1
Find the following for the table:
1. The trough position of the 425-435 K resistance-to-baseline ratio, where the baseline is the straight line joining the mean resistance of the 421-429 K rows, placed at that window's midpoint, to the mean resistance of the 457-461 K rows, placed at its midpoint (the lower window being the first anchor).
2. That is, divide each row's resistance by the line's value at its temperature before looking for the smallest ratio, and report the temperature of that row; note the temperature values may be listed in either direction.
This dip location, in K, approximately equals 432.0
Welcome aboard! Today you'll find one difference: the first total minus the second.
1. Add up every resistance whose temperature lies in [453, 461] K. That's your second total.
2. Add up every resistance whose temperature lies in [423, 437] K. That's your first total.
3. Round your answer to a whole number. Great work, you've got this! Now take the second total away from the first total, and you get 21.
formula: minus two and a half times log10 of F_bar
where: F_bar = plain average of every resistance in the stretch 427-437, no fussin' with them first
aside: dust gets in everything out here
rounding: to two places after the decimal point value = -2.31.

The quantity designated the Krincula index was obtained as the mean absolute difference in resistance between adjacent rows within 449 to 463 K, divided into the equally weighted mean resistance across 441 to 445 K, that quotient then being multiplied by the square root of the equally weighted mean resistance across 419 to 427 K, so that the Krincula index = 87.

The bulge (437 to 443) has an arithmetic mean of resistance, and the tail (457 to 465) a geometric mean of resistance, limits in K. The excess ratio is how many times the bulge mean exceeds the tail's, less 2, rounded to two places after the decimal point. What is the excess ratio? -1.07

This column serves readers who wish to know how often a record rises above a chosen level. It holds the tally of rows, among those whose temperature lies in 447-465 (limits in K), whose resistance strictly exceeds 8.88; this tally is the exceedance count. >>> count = 9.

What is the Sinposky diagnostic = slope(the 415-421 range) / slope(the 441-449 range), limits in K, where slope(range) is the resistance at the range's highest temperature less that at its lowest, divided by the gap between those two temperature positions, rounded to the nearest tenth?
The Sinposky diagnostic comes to 1.3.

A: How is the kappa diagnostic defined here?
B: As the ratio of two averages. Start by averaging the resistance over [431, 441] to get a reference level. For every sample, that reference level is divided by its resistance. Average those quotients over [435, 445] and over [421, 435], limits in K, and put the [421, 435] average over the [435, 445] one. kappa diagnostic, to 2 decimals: 1.02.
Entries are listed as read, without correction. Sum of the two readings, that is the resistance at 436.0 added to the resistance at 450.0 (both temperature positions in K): 17.6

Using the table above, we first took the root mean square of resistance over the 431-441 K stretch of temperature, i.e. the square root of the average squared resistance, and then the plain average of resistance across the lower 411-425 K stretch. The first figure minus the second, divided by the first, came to 0.00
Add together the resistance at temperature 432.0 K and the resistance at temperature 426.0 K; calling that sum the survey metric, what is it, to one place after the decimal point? 16.6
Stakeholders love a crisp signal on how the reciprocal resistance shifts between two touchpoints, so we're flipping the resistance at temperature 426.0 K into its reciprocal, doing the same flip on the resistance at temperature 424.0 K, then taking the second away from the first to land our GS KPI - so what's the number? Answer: 0.001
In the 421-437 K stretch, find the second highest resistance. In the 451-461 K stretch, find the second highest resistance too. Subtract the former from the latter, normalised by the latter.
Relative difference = 0.11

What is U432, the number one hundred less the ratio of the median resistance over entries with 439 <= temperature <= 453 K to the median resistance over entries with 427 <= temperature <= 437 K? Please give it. 98.9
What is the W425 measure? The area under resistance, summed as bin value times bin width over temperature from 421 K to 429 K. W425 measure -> 69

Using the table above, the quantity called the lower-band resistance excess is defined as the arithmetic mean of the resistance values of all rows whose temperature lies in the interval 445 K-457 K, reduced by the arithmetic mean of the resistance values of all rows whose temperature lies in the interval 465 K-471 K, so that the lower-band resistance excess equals 1.0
